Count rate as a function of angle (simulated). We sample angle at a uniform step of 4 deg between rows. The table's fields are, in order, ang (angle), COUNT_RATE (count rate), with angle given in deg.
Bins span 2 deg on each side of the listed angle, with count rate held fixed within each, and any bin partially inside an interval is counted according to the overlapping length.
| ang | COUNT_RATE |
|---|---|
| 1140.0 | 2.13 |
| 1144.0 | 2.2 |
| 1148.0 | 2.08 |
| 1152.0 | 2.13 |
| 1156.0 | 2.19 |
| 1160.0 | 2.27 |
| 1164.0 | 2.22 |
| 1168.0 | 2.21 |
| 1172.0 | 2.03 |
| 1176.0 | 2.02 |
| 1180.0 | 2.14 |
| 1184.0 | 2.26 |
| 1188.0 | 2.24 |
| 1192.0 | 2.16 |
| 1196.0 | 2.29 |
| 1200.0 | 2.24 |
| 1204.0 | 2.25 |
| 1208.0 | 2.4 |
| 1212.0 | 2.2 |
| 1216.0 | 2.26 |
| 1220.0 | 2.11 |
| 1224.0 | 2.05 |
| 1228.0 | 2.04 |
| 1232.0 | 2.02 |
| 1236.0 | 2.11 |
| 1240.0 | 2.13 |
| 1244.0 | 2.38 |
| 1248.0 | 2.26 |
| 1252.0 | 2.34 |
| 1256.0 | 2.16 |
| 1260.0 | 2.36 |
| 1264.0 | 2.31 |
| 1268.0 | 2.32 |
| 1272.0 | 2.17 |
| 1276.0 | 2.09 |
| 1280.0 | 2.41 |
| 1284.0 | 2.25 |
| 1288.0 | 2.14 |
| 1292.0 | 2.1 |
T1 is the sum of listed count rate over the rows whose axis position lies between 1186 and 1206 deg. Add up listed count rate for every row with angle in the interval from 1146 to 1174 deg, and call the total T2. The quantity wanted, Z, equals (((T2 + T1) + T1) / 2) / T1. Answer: 1.68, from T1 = 11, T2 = 15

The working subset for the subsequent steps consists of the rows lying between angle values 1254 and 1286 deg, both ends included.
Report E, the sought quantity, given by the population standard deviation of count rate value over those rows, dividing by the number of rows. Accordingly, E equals 0.103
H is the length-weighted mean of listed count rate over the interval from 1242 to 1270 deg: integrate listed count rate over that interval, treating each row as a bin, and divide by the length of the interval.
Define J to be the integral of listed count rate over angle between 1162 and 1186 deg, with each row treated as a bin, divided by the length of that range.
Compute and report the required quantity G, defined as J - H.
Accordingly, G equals -0.16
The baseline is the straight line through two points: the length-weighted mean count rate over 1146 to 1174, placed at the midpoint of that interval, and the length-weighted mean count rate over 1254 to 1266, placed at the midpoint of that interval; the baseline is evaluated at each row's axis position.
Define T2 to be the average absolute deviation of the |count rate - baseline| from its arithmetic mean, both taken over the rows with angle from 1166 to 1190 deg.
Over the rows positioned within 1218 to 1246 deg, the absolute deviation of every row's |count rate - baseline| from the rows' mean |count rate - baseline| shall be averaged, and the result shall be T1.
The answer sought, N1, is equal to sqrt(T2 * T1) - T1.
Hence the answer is 0.004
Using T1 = 0.038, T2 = 0.045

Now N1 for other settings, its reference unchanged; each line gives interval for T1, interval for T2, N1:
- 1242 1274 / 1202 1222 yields 0.009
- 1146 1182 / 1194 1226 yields 0.007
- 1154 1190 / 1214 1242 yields 0.004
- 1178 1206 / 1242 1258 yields 0.009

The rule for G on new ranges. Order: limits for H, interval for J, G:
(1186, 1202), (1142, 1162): -0.06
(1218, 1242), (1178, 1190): 0.14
